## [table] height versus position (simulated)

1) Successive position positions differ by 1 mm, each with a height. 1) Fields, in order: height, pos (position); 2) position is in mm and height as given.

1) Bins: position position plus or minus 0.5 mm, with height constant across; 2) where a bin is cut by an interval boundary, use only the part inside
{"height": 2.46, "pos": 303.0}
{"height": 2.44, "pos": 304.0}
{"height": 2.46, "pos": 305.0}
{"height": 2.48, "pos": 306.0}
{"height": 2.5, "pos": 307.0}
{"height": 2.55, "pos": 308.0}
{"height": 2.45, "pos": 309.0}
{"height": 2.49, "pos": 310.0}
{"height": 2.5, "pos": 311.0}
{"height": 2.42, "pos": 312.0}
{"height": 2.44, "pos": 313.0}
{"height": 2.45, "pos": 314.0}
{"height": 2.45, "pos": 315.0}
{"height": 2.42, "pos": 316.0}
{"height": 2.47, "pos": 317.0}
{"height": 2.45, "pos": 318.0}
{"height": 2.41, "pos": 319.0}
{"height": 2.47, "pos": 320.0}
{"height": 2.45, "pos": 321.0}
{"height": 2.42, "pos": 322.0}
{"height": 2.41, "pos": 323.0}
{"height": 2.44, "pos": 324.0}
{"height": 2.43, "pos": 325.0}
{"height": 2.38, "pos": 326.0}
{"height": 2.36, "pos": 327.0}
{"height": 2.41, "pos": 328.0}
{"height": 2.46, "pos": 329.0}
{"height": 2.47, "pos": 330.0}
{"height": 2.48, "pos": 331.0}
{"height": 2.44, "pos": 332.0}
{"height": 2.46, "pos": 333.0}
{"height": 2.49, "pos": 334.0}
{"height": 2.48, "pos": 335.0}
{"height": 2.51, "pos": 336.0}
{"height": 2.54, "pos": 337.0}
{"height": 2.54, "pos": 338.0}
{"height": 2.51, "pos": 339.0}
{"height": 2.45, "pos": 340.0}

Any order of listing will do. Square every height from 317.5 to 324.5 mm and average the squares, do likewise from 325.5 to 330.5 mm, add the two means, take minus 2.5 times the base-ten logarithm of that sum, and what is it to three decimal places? -2.677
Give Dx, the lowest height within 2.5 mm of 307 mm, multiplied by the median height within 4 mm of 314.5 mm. 6.00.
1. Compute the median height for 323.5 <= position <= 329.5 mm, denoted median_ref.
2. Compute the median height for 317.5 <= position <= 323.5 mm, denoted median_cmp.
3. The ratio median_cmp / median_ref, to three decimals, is 1.006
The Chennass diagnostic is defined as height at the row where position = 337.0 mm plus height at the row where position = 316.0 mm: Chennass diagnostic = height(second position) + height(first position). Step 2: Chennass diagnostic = 4.96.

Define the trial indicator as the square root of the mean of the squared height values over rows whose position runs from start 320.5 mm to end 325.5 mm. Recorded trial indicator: 2.43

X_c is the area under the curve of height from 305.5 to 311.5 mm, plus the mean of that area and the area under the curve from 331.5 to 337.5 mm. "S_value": 29.9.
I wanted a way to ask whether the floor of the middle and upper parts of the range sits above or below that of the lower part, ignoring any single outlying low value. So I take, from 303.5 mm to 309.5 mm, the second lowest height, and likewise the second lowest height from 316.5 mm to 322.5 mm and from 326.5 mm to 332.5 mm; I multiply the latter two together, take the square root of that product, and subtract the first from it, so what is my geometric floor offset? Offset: -0.035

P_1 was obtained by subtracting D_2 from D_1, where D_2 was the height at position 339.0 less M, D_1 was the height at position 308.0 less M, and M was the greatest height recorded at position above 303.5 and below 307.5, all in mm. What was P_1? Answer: 0.04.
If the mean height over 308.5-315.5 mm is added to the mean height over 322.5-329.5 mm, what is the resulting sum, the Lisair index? 4.870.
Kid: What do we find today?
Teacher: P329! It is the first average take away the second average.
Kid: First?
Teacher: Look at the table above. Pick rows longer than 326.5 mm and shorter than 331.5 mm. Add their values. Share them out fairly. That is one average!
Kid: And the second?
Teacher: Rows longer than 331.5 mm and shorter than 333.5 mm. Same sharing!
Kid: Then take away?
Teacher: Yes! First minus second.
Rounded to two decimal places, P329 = -0.01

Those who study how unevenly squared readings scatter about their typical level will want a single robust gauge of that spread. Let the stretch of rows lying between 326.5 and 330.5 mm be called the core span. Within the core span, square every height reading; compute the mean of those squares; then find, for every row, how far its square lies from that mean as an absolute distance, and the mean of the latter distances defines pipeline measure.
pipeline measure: 0.19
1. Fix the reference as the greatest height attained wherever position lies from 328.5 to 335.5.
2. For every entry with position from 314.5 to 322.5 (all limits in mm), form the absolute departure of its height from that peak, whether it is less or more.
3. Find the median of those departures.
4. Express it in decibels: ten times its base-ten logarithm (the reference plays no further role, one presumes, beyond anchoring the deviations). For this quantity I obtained -14.0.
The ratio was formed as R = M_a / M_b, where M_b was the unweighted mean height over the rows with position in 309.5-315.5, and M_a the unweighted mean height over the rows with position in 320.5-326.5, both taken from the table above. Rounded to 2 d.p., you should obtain 0.99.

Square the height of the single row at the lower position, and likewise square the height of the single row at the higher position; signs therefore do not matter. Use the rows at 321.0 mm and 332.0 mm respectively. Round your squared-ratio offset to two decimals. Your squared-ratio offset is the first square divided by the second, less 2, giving -0.99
